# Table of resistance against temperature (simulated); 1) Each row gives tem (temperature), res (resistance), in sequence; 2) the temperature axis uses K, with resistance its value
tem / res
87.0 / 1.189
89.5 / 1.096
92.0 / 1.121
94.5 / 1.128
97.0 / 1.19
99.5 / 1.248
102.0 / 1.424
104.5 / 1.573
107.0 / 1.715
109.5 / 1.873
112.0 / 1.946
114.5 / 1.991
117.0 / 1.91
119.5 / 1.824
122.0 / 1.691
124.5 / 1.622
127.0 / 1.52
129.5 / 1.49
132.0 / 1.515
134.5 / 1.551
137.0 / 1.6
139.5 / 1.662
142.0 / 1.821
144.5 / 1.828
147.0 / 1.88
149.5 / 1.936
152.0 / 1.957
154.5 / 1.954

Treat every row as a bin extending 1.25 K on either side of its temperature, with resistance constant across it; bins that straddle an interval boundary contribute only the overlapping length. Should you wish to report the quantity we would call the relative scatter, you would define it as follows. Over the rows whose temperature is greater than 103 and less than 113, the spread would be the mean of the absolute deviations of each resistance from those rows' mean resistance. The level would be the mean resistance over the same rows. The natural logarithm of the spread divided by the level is -2.59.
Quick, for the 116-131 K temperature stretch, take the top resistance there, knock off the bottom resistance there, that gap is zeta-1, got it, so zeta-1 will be 0.42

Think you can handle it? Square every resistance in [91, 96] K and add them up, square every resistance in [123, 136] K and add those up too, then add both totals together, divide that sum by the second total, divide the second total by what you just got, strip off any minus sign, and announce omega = 10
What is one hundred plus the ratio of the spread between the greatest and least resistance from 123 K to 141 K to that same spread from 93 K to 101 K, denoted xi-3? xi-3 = 101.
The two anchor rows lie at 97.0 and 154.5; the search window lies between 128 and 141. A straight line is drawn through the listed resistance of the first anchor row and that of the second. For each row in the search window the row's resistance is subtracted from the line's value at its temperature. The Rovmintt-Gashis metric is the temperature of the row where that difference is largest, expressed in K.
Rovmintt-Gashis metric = 132.0 K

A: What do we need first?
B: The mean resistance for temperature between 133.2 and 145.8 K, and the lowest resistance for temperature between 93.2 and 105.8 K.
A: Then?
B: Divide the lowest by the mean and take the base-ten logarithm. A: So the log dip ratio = -0.18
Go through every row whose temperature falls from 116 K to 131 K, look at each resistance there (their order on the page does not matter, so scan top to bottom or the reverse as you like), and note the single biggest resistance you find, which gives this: 1.91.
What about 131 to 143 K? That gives 1.821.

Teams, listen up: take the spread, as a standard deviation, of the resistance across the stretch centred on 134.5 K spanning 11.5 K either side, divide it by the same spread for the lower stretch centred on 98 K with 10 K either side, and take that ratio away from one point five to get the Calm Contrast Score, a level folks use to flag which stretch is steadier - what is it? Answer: 1.0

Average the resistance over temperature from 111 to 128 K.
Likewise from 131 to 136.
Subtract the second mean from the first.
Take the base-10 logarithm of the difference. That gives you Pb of -0.60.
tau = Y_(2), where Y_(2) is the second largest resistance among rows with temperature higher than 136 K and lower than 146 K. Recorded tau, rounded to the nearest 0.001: 1.821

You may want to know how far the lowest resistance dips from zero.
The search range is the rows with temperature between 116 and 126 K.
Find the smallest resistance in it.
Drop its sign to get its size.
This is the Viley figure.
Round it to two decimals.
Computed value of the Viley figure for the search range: 1.62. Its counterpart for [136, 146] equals 1.60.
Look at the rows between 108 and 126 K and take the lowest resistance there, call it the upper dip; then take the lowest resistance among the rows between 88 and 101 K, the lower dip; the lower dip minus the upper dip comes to -0.5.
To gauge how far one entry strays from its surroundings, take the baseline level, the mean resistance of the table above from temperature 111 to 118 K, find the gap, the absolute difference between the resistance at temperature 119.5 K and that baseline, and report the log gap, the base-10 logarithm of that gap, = -0.90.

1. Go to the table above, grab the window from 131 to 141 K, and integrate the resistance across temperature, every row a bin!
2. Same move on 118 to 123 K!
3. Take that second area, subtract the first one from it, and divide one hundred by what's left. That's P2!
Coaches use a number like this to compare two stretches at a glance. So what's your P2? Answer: -14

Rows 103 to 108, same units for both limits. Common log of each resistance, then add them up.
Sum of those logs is 0.43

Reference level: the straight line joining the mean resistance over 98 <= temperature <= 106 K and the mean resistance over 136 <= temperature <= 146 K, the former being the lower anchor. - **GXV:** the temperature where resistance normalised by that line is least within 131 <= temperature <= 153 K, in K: 132.0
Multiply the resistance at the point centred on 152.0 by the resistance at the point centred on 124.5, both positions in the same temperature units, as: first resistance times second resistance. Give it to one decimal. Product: 3.2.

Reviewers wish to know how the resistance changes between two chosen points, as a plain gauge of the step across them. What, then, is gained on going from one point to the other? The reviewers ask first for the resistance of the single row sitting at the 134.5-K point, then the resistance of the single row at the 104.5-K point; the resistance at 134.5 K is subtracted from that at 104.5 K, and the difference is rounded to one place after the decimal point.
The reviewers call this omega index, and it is 0.0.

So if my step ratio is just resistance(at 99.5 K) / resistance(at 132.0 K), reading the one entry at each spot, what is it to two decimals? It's 0.82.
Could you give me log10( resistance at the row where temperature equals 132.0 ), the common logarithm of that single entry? 0.180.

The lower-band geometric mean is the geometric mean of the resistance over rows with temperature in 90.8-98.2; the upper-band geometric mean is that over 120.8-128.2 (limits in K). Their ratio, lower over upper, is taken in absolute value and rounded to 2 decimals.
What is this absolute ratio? 0.71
